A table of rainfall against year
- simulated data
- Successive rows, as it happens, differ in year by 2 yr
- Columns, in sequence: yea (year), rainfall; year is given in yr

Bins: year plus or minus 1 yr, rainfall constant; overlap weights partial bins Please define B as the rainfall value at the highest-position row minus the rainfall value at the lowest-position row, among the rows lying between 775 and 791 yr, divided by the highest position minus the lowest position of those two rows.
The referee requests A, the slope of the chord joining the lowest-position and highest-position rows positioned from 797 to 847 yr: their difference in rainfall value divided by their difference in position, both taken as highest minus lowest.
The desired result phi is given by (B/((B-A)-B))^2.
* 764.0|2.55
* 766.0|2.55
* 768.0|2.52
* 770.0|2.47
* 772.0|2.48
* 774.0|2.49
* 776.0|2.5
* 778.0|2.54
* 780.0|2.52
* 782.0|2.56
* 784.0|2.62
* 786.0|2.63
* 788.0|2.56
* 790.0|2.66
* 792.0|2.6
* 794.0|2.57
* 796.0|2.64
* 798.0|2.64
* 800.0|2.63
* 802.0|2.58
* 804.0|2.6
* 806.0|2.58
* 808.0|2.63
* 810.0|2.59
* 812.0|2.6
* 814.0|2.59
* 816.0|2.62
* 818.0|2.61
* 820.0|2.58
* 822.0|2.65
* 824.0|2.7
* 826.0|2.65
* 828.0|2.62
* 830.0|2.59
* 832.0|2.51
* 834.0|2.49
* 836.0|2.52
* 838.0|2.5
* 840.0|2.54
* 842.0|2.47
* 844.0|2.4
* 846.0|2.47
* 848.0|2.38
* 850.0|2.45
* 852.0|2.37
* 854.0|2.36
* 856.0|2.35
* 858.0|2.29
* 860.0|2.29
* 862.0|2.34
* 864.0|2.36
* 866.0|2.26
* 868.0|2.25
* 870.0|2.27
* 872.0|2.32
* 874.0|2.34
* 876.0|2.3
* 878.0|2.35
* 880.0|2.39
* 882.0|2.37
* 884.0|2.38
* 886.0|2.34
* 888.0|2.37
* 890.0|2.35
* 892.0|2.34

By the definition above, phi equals 10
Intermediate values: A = -0.004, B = 0.011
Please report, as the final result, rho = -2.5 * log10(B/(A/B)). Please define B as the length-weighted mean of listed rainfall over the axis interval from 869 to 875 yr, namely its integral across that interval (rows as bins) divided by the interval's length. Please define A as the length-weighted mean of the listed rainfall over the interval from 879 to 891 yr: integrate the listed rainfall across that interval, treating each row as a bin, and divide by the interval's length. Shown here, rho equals -0.88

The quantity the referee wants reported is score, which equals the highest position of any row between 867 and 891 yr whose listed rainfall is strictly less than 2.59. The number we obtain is 890.0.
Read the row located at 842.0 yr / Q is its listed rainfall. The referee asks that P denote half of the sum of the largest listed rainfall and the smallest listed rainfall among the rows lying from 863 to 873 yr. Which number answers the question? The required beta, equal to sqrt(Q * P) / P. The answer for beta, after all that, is 1.04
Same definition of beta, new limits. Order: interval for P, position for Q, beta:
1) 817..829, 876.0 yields 0.93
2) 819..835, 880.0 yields 0.96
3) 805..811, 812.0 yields 1.00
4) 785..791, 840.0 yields 0.99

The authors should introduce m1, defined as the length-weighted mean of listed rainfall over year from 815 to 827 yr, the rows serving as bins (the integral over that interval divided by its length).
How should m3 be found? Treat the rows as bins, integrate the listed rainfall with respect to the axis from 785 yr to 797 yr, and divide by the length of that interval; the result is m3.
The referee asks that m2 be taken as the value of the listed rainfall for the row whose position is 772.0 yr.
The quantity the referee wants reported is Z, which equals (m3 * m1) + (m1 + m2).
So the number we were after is 12.0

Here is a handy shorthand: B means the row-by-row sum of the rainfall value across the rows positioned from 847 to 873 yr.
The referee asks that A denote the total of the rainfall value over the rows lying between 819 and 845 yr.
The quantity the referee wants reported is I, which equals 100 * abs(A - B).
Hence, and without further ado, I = 293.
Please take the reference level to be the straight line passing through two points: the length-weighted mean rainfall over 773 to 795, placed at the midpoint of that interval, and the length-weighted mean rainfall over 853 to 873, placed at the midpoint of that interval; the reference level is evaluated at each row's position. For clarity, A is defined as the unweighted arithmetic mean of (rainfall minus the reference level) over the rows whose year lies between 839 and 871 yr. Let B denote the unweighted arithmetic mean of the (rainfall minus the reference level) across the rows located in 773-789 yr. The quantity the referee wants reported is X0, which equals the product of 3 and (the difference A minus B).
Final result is 0.17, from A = 0.03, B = -0.03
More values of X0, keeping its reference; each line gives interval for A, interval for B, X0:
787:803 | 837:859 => 0.06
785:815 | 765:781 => 0.56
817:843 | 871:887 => 0.19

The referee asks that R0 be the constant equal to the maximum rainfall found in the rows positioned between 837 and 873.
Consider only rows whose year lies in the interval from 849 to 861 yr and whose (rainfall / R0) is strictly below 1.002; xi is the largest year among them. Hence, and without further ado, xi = 860.0 yr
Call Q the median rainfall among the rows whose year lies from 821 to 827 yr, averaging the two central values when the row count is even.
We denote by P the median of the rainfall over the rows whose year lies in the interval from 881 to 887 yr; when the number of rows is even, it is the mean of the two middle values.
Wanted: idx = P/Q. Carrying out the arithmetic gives 0.89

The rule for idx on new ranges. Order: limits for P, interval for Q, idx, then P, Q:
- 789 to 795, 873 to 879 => 1.11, 2.60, 2.34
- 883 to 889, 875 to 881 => 1.01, 2.37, 2.35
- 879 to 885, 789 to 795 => 0.92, 2.38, 2.60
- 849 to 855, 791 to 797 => 0.91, 2.37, 2.60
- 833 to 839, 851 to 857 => 1.06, 2.50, 2.36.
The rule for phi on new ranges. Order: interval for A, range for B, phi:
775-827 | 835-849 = 15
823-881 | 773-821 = 0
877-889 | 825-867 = 24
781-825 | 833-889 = 0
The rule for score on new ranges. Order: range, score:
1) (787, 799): 794.0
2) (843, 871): 870.0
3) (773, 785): 782.0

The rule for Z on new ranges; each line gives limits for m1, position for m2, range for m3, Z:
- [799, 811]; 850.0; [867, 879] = 11.0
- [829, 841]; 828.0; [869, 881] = 11.0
